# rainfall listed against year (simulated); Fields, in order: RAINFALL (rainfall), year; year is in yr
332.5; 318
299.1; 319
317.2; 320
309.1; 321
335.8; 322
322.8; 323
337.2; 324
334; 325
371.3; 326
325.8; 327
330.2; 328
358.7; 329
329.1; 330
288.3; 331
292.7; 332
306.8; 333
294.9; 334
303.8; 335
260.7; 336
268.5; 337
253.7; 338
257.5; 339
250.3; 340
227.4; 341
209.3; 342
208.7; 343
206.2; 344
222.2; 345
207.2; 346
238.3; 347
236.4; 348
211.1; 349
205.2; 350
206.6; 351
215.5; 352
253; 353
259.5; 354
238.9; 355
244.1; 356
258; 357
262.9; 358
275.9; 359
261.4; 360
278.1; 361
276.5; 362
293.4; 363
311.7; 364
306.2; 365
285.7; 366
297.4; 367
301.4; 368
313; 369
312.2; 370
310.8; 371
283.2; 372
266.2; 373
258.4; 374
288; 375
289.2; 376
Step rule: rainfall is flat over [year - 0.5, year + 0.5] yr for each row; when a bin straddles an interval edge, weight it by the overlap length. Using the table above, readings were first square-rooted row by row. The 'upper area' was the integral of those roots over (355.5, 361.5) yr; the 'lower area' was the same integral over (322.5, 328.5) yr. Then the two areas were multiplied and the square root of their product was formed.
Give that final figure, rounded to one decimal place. 103.5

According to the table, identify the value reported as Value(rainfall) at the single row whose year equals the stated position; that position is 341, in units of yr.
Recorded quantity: 227.4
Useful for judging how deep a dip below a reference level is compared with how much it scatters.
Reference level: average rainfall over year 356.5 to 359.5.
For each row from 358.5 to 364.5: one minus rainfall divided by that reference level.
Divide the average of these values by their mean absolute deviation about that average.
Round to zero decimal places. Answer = -1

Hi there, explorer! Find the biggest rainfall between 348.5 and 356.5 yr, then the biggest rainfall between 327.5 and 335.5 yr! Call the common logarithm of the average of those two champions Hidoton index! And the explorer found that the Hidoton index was 2.49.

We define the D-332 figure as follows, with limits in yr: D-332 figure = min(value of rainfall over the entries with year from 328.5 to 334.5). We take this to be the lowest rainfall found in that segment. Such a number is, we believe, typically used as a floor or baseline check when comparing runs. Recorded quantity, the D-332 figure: 288.3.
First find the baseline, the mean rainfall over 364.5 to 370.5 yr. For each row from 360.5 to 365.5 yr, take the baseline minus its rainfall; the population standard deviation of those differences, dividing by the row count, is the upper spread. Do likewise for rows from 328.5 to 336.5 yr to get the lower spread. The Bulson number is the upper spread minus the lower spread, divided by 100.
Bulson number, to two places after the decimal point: -0.13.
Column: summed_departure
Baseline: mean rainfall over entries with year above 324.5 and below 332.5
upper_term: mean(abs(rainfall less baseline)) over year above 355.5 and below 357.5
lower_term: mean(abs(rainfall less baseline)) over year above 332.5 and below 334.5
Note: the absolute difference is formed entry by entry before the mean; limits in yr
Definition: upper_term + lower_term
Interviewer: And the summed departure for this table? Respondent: 106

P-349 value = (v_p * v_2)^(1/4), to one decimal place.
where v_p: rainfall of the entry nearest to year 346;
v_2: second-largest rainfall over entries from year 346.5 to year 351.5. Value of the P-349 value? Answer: 14.9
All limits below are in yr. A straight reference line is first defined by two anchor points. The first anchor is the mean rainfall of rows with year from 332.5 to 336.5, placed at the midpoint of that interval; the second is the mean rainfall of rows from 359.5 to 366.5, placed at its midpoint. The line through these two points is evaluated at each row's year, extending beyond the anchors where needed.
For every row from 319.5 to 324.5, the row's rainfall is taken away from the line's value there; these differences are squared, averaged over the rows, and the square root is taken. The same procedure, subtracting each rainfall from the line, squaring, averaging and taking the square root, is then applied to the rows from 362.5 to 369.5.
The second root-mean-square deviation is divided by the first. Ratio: 0.5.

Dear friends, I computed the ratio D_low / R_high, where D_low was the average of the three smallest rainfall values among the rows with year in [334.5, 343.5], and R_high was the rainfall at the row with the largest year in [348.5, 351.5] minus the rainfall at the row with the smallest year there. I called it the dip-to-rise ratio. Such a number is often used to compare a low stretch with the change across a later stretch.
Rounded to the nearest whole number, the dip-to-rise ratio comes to -48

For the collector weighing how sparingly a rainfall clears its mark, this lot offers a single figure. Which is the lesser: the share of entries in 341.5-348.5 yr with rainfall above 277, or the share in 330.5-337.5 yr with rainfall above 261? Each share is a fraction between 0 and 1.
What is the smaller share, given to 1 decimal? 0.0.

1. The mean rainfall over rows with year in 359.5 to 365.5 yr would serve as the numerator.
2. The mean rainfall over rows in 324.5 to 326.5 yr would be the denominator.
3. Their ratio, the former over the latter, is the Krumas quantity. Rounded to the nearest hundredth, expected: 0.82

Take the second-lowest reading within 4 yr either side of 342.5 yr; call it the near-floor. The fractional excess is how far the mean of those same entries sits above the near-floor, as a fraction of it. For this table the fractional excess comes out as 0.079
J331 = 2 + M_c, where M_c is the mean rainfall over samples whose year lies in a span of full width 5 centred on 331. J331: 317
